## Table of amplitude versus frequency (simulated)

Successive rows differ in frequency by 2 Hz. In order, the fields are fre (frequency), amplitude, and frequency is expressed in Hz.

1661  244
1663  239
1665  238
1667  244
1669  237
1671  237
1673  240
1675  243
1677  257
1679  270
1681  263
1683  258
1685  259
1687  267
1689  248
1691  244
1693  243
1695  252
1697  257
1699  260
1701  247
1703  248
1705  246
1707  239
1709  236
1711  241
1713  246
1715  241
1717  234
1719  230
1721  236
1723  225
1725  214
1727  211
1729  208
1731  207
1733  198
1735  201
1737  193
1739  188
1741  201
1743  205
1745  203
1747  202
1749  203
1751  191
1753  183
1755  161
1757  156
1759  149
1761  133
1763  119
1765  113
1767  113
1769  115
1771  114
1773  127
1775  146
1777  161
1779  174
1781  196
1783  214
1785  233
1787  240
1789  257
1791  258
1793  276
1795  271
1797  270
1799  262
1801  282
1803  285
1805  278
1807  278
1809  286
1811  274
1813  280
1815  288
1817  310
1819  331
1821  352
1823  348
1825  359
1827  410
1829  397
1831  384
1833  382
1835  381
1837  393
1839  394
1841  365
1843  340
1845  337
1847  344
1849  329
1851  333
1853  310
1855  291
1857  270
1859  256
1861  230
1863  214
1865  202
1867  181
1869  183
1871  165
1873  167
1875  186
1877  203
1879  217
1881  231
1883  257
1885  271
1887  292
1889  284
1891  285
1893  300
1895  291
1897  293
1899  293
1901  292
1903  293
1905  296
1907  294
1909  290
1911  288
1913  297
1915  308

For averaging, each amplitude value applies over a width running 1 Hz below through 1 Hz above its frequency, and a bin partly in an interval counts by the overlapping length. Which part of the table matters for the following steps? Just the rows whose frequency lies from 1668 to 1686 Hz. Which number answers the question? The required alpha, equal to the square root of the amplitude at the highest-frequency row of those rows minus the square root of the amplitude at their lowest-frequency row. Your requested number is 0.7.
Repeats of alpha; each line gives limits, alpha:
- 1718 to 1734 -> -1.1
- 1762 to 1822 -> 7.9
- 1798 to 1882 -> -1.0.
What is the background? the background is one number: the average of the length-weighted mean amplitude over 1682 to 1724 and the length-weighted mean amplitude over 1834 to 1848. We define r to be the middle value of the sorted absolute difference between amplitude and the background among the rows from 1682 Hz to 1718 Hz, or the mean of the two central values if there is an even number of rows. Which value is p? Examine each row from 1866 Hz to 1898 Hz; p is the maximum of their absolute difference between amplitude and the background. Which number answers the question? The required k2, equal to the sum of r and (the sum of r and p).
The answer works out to 258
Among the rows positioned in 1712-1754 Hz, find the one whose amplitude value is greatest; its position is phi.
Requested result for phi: 1713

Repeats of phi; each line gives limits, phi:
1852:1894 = 1853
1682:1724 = 1687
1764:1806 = 1803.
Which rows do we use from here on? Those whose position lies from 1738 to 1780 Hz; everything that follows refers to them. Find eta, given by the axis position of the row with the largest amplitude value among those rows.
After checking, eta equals 1743 Hz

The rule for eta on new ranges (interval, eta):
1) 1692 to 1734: 1699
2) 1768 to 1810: 1809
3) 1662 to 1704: 1679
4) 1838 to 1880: 1839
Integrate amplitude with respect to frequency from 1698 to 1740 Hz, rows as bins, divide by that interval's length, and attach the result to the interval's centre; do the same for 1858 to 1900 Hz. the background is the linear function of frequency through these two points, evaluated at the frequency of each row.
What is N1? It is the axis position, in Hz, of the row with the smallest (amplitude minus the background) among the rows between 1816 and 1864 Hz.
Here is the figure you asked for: 1863 Hz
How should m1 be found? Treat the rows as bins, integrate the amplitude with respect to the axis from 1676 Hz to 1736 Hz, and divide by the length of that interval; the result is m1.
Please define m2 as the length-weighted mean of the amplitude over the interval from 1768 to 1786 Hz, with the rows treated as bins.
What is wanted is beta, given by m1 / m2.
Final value 1.46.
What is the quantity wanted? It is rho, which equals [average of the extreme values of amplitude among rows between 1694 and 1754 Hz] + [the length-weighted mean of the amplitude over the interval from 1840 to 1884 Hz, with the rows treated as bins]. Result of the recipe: 477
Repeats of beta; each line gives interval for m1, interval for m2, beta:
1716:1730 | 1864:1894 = 0.98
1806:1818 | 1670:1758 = 1.26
